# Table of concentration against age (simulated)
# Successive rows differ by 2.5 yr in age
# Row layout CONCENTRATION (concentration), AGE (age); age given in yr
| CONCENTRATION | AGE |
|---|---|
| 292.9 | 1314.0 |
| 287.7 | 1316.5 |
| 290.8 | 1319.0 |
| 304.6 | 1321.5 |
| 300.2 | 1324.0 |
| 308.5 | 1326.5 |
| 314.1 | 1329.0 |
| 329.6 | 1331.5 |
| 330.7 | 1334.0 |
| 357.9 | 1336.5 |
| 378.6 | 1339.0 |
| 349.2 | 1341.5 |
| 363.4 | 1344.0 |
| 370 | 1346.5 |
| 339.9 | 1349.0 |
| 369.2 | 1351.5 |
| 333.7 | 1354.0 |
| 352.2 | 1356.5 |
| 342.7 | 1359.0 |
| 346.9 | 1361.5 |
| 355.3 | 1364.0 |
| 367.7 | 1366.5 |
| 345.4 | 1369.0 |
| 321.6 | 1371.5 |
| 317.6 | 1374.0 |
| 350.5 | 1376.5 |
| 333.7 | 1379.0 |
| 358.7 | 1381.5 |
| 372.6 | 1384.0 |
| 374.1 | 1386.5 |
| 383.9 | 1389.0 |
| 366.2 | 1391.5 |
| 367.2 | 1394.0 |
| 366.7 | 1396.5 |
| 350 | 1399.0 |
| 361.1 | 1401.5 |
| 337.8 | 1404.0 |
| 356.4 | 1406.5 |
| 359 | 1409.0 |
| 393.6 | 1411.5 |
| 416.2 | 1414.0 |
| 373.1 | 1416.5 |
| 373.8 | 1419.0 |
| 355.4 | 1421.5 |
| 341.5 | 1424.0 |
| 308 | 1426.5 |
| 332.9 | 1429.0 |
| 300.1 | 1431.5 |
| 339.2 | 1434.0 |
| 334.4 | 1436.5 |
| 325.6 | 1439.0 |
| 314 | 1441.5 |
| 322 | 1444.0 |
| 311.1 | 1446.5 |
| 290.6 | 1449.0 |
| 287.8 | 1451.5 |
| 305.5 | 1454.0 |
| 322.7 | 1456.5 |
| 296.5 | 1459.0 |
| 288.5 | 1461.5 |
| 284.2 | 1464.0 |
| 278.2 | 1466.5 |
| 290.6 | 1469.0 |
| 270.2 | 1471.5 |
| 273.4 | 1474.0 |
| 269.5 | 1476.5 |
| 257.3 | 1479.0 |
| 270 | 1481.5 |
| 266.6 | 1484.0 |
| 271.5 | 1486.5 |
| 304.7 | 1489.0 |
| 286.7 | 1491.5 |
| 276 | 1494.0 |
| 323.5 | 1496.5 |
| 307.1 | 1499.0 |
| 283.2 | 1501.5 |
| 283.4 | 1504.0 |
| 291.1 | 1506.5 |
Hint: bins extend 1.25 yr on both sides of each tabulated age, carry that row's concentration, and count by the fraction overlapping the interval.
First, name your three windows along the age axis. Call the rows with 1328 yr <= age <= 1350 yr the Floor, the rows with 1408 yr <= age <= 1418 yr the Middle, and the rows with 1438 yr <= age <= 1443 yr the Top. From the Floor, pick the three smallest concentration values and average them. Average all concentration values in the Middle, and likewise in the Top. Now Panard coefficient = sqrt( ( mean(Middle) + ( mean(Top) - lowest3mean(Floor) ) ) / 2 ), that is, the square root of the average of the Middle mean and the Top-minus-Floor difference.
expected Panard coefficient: 13.8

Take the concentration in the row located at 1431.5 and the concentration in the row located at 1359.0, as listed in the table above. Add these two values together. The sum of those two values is 643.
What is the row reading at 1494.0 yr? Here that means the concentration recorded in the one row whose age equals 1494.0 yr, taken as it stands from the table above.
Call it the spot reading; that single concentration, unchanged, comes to 276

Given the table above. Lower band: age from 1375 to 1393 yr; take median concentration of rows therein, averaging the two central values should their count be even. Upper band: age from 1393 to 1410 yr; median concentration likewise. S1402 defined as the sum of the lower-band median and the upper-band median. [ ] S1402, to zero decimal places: 725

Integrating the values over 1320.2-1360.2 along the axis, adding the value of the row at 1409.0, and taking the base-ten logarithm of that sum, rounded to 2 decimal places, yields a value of 4.15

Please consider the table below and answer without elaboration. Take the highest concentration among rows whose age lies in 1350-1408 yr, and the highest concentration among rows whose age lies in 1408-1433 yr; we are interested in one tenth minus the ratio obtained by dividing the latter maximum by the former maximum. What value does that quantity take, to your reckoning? -0.98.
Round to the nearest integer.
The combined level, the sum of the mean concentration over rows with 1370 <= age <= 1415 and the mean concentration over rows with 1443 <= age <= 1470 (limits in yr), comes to 658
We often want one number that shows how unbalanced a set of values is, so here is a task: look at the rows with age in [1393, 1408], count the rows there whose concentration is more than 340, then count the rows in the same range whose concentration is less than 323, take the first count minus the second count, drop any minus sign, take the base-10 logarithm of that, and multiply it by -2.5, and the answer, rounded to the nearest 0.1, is -1.7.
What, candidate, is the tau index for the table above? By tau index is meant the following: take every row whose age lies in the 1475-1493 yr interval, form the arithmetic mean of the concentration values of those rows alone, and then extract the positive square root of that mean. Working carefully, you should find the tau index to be 16.6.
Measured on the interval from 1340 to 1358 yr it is 18.8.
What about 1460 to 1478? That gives 16.7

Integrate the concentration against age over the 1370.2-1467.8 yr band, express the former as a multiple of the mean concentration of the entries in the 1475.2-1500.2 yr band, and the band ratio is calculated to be 116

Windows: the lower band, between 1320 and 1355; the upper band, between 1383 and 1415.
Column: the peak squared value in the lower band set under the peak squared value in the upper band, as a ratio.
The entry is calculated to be 1.2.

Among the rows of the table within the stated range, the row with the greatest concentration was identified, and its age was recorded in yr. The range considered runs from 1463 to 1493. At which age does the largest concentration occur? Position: 1489.0 yr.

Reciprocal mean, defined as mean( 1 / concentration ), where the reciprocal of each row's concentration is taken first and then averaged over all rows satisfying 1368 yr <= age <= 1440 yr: 0.0029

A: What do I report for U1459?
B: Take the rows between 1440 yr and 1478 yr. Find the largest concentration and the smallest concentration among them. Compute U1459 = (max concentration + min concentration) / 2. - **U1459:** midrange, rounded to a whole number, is 296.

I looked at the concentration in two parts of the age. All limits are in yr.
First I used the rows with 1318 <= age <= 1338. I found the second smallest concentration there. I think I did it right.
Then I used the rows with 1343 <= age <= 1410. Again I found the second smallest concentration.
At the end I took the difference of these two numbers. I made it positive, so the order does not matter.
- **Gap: 21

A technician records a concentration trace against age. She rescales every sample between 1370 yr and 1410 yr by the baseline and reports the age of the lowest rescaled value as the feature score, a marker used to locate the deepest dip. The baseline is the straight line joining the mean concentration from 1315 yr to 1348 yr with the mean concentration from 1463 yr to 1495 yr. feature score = 1374.0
